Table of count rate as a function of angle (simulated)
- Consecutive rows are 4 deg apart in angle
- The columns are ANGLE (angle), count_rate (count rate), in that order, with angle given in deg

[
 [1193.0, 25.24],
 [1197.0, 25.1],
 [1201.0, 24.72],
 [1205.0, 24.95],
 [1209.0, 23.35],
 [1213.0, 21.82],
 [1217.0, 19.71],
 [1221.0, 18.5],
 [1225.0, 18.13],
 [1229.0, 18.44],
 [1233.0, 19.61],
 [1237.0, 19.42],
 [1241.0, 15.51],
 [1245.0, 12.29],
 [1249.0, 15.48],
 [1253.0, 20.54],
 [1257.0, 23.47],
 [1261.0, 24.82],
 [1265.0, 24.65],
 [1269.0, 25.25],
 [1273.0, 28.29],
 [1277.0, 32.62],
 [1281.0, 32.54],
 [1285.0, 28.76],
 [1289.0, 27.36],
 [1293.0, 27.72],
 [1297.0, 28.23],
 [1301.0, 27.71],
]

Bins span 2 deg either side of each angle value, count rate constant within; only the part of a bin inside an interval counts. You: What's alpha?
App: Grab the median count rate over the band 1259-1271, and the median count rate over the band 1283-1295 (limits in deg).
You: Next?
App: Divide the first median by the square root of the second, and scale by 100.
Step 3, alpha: 471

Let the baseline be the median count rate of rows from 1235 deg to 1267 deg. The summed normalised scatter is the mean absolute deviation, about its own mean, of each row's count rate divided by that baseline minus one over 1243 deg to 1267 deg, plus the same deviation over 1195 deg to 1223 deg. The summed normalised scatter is 0.32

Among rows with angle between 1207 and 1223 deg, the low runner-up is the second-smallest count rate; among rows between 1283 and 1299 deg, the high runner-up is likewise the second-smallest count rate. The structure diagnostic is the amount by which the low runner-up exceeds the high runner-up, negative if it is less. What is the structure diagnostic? -8.0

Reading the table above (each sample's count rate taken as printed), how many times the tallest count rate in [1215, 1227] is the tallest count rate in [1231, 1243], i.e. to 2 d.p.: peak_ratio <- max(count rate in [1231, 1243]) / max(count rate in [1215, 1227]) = 0.99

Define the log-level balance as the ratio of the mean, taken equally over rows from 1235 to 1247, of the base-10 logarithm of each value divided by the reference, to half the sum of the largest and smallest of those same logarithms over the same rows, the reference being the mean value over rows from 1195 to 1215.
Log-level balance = 1.00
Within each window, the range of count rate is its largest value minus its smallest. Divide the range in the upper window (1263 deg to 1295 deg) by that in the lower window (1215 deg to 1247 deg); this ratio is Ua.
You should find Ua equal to 1.1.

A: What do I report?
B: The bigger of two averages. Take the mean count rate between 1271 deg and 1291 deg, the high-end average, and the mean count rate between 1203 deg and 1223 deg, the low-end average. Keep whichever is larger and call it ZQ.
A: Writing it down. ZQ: 30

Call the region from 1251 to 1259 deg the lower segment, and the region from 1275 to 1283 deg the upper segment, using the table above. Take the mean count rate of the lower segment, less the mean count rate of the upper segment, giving -11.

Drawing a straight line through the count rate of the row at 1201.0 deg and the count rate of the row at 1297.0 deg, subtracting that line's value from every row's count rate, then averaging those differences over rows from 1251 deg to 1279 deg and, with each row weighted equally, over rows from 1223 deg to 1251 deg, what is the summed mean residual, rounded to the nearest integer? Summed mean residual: -10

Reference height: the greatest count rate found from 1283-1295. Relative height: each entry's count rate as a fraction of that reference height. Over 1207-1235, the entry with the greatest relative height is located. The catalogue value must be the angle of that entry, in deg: 1209.0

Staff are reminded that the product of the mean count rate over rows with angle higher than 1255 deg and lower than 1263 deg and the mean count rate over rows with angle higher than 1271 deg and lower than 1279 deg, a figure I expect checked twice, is 735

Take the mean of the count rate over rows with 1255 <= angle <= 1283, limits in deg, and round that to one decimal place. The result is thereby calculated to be 27.4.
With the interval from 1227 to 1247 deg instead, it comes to 17.1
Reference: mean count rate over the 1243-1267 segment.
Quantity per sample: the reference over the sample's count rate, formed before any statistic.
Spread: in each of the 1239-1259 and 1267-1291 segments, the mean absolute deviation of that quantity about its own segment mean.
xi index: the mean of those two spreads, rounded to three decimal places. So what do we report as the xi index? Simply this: 0.145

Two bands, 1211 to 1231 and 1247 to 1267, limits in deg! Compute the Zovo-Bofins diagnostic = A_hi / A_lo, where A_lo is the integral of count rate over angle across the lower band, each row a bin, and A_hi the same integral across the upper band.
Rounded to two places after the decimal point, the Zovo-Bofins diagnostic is 1.13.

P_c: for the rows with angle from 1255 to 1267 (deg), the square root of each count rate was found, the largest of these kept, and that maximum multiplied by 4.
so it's 19.9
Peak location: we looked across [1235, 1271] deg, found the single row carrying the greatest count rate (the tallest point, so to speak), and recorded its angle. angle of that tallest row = 1269.0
